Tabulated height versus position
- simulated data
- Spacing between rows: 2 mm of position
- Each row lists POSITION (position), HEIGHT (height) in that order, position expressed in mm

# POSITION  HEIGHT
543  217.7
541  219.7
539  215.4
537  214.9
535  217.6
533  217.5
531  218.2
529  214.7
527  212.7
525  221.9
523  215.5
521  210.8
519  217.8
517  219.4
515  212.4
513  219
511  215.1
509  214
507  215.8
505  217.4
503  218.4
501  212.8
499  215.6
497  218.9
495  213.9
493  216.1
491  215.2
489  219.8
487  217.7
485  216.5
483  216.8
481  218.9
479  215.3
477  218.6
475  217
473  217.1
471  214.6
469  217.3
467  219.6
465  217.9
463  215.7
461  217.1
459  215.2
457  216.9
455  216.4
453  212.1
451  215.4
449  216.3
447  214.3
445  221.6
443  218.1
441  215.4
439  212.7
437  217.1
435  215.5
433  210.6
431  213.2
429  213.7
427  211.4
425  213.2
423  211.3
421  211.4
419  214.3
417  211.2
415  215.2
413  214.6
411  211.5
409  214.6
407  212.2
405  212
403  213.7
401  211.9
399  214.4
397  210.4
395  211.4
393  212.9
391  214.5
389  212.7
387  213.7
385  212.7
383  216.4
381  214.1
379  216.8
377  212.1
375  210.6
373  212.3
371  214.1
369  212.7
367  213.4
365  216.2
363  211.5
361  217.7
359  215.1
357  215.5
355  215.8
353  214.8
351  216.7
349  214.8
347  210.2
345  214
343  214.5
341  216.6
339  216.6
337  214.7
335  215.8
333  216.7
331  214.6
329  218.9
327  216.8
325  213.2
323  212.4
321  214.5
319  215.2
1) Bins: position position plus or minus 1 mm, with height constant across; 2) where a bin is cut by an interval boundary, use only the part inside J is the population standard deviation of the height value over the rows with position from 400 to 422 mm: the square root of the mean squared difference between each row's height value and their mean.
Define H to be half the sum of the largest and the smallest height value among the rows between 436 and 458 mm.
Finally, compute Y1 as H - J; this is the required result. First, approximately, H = 217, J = 1.4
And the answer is 215.4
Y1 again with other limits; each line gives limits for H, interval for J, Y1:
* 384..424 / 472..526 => 210.3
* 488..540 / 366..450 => 214.1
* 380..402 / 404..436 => 211.8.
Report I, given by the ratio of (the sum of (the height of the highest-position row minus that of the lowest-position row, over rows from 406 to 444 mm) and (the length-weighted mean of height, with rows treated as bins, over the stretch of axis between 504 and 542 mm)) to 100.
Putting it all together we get 2.22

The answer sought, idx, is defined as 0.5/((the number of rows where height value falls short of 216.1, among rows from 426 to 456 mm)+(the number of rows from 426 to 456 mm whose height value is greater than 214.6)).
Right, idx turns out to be 0.028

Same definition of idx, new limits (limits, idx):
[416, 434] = 0.056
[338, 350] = 0.071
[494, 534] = 0.020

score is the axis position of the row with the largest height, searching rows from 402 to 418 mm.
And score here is 415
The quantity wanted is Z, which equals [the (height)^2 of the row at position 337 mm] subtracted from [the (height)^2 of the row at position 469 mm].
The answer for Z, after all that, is 1123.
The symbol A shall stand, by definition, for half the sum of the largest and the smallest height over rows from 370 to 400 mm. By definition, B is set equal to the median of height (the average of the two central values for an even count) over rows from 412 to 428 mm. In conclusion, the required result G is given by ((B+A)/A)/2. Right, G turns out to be 0.997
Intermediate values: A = 214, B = 212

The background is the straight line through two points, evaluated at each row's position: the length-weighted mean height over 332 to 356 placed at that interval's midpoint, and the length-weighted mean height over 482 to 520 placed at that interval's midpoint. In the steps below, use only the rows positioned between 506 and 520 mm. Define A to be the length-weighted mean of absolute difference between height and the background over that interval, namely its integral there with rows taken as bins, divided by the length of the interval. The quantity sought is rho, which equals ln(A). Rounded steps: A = 2.2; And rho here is 0.78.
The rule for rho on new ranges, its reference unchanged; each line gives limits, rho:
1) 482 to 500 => 0.35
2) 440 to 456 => 0.64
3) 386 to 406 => 1.03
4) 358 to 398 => 0.88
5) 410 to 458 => 0.89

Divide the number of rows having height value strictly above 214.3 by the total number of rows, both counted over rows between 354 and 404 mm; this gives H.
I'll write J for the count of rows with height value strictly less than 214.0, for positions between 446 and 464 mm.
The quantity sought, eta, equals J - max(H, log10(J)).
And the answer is 1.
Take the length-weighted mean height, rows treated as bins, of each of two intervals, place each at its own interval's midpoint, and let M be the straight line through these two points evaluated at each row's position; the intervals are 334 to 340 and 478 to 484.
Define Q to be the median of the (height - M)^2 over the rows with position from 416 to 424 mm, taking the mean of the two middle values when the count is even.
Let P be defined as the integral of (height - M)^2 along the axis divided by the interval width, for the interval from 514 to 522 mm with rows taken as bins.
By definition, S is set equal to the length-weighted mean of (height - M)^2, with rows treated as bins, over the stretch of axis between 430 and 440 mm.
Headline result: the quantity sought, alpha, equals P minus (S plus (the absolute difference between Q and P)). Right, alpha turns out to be -3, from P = 18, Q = 26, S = 12.7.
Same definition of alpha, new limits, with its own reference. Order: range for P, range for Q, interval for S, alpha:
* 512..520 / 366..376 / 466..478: 2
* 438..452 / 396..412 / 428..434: -22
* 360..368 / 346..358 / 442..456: -7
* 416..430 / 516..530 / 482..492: 5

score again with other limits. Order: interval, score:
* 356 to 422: 361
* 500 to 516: 513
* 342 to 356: 351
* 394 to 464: 445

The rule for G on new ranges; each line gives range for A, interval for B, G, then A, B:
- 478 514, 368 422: 0.992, 216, 213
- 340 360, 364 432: 0.999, 213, 213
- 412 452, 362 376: 0.992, 216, 213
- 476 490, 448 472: 0.997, 218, 216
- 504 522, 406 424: 0.993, 215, 212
